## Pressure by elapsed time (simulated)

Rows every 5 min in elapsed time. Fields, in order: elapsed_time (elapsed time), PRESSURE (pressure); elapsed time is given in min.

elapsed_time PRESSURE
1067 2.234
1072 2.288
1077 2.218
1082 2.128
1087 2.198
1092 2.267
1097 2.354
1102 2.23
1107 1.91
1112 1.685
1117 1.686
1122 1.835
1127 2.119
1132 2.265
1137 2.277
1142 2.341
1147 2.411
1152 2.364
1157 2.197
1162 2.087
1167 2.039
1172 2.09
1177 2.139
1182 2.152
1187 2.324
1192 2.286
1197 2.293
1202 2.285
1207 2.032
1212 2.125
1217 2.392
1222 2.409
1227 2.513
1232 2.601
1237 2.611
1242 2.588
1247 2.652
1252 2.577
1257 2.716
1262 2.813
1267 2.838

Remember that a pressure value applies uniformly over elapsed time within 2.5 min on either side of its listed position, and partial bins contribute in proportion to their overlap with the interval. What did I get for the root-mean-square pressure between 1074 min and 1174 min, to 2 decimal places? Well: 2.15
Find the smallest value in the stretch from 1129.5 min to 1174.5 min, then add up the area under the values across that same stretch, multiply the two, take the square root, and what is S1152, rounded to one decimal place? 14.3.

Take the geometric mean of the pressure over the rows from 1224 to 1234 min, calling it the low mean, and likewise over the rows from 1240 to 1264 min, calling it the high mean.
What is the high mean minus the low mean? 0.11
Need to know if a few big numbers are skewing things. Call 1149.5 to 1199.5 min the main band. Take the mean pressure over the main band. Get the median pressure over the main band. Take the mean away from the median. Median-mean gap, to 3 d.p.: -0.023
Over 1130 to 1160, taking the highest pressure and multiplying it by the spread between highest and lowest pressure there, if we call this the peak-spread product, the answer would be 0.52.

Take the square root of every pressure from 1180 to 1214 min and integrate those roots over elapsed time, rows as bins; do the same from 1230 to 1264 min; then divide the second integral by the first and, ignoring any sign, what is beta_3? 1.09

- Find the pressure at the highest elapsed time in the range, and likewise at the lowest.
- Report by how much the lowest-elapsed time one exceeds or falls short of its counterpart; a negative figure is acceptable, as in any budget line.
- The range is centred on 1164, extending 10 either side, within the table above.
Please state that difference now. 0.1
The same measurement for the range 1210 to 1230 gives -0.4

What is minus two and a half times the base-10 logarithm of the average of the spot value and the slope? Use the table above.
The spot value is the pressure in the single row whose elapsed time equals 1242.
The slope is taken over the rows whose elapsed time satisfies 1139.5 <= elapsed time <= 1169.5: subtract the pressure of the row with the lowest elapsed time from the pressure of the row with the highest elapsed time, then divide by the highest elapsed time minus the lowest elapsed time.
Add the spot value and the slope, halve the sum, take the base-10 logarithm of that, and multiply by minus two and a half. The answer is -0.27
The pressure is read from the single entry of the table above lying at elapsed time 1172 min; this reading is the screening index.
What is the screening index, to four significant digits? 2.090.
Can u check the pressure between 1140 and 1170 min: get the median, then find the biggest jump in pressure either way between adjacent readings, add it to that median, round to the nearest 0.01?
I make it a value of 2.44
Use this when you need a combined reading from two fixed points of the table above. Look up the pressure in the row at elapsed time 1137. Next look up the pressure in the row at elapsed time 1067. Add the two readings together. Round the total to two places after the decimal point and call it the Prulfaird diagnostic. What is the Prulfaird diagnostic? 4.51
